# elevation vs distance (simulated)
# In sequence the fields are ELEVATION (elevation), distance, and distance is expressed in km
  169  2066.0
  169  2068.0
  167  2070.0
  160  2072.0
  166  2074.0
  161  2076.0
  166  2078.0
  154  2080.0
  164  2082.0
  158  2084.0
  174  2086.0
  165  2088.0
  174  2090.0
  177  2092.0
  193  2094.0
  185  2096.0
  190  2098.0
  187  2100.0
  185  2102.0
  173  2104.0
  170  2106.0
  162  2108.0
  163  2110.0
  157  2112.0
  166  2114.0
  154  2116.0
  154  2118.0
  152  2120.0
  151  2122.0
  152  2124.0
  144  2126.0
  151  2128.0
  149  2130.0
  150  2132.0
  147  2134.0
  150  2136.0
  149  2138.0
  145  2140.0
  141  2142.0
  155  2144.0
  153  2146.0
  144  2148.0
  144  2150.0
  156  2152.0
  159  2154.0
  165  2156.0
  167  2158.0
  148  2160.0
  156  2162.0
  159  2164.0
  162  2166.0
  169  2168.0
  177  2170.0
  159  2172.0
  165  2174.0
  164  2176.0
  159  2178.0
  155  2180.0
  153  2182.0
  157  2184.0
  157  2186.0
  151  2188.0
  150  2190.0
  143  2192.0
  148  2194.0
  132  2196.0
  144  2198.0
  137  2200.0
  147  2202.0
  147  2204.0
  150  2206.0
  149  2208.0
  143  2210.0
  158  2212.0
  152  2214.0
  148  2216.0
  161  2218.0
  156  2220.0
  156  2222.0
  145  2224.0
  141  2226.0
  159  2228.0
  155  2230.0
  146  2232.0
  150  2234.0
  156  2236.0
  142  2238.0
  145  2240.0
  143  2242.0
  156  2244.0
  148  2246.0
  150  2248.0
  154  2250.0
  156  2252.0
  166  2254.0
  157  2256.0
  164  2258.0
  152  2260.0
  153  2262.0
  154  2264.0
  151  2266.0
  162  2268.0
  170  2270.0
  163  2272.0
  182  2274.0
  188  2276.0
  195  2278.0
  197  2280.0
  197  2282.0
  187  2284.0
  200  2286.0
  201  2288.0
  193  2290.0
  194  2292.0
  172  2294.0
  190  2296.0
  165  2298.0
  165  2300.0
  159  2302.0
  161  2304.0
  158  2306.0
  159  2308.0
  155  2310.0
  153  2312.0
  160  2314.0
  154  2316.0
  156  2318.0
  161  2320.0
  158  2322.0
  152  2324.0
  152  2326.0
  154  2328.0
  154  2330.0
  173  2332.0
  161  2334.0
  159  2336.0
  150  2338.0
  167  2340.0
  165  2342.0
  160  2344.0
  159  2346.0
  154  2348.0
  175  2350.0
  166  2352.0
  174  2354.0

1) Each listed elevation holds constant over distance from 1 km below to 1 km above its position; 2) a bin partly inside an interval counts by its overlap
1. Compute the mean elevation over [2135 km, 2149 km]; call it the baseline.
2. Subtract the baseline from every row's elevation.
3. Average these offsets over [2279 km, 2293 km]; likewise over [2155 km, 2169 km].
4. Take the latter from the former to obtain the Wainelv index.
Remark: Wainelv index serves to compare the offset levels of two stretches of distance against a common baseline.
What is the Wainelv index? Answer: 35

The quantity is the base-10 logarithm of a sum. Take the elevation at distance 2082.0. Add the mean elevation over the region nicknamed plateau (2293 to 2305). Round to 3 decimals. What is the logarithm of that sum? 2.522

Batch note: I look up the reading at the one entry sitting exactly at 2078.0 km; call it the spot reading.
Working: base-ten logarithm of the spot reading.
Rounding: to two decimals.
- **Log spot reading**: 2.22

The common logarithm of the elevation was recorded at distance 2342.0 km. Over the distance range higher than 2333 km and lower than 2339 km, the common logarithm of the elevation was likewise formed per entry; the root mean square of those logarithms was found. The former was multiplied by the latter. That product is 4.87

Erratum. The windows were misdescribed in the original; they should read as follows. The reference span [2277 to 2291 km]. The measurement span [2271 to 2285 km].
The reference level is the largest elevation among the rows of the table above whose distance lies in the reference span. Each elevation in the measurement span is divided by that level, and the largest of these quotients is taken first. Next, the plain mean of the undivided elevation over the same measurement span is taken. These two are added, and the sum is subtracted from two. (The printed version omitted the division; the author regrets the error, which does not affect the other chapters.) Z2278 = -186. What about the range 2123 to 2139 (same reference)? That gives -148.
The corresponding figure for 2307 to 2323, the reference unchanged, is -156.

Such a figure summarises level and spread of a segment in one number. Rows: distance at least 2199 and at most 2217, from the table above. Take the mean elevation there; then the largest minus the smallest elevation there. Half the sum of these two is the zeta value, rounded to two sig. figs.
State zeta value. 84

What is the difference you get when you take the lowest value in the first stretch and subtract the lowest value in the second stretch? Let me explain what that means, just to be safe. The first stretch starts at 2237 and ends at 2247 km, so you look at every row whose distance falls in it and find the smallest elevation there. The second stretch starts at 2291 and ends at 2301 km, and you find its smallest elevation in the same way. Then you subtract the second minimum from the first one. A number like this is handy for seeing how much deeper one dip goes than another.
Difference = -23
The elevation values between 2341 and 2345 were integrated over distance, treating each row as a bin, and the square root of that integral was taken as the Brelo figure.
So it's 25.5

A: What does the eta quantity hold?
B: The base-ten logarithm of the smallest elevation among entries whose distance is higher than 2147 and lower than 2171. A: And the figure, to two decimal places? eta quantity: 2.16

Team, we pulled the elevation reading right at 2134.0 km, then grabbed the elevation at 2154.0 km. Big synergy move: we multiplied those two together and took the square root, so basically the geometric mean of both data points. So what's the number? 153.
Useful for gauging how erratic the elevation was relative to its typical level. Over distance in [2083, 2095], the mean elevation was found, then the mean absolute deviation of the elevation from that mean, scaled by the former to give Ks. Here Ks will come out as 0.046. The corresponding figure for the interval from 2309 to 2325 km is 0.017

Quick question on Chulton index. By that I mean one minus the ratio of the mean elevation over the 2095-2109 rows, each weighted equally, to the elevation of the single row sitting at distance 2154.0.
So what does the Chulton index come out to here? -0.12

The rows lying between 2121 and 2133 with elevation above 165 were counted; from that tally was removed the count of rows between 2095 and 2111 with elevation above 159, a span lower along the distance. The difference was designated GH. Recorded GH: -8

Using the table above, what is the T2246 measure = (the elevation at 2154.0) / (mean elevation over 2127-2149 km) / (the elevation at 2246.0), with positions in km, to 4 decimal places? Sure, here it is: 0.0072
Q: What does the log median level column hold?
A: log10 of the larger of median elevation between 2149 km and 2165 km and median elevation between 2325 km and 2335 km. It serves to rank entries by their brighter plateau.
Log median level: 2.197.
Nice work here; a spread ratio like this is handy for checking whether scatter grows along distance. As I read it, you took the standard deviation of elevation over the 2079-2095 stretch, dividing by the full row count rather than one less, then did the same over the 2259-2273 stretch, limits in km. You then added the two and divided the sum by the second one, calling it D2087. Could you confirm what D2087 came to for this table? 2.74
